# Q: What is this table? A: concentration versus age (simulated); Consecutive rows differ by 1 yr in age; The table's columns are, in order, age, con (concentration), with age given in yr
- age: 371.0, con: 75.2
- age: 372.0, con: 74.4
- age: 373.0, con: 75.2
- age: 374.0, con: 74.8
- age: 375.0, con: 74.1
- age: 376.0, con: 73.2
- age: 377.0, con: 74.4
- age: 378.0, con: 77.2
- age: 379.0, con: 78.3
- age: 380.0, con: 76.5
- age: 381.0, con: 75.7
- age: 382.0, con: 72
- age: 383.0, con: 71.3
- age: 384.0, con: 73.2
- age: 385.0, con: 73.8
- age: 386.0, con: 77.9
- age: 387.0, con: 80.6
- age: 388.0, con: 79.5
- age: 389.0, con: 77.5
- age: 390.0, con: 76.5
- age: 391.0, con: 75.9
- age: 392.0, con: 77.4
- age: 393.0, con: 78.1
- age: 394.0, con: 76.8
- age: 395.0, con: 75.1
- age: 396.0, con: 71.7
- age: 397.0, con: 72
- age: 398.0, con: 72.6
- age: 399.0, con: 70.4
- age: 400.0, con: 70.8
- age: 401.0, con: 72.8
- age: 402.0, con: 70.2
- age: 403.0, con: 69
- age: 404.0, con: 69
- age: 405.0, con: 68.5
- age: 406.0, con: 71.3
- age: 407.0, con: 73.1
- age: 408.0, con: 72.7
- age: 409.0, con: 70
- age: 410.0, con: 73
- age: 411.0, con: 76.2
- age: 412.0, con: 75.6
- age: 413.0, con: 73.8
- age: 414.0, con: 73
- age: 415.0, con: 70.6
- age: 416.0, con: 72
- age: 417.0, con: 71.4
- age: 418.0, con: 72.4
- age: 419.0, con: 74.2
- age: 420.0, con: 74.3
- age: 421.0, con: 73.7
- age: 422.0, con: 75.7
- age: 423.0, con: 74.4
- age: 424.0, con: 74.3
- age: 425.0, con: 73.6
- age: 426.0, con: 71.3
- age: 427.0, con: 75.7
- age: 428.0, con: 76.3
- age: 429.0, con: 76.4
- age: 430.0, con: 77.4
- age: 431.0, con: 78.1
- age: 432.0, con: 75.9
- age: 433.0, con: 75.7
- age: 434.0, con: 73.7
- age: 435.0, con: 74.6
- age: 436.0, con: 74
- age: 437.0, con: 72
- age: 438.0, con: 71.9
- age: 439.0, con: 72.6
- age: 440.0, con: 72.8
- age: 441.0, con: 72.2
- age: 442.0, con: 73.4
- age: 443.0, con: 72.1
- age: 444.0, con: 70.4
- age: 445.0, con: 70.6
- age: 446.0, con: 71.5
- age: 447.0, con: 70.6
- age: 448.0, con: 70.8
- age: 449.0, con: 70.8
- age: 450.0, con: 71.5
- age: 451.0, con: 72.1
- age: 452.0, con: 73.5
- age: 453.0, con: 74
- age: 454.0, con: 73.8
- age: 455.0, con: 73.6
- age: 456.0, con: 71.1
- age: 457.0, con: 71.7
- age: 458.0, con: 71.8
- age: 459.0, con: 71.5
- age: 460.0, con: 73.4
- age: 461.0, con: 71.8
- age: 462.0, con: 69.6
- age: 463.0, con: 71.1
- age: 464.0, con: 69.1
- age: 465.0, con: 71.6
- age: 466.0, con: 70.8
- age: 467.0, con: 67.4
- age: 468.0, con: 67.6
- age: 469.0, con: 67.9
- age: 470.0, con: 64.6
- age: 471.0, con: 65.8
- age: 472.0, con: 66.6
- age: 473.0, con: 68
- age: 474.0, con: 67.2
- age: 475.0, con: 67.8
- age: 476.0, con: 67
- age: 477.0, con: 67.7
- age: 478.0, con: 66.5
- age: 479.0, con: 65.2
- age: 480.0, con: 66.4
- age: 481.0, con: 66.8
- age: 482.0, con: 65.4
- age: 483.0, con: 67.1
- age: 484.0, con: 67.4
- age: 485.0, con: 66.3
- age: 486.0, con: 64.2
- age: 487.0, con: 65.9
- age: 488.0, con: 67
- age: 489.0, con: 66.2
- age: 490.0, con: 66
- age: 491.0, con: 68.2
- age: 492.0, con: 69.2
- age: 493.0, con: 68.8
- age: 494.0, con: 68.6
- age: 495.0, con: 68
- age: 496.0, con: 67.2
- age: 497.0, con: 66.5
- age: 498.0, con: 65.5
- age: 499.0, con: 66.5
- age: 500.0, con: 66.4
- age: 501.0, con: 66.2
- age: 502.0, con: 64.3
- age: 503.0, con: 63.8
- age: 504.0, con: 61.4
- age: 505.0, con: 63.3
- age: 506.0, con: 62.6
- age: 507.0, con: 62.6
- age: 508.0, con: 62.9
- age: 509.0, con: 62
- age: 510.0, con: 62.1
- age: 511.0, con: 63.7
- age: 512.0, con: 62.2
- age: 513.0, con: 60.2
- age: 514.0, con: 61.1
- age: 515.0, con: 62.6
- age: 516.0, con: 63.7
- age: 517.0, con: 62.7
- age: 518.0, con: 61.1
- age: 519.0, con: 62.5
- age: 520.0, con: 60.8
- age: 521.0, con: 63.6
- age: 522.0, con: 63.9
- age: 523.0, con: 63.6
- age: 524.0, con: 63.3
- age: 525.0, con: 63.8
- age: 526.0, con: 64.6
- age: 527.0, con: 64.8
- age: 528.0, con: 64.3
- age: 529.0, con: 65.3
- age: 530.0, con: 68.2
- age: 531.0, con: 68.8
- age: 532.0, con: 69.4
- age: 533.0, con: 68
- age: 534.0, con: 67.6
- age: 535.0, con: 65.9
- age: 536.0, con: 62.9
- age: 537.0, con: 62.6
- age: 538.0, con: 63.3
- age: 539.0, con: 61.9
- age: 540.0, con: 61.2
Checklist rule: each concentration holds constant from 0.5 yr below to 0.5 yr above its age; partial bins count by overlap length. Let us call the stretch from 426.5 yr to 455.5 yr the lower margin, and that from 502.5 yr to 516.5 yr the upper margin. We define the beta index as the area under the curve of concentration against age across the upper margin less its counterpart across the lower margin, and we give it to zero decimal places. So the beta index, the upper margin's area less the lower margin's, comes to -1254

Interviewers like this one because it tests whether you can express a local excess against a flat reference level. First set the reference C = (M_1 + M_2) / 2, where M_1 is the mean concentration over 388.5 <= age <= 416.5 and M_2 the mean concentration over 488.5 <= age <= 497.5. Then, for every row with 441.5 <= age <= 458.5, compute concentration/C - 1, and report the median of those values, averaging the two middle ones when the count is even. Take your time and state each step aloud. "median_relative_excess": 0.019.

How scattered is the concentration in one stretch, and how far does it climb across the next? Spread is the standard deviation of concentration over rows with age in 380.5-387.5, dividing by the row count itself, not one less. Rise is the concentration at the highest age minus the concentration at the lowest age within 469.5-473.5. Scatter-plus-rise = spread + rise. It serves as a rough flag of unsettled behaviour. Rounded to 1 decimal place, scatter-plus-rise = 6.5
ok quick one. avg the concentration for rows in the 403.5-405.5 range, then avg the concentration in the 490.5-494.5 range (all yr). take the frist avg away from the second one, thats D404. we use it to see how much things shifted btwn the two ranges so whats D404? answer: 0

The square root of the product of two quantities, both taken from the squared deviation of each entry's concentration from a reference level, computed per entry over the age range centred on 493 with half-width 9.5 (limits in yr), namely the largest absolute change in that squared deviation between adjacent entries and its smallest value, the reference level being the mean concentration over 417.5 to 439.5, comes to 33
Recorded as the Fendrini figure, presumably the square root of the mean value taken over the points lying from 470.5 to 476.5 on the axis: 8.19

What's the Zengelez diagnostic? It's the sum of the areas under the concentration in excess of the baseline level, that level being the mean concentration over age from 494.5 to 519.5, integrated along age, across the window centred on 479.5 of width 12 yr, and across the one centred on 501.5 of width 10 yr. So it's 47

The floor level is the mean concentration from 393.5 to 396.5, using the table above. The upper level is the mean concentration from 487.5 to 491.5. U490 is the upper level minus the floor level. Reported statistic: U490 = -7.7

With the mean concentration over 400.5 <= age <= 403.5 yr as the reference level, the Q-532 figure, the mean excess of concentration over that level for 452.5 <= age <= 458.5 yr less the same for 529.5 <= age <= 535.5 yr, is 4.7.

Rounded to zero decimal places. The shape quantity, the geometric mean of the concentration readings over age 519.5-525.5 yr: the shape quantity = 63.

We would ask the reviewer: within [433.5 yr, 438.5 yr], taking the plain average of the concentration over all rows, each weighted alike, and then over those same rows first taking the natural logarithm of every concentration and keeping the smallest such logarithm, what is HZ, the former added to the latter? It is 77.5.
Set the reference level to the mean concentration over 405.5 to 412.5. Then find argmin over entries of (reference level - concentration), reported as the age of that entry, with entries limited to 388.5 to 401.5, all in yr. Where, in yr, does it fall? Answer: 393.0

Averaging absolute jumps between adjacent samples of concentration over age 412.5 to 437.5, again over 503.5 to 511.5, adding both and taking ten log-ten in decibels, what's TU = 3.1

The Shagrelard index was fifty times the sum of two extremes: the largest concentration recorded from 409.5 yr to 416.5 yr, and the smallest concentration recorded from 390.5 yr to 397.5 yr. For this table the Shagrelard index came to 7395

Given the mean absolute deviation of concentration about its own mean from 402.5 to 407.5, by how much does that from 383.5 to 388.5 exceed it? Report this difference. 1.2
